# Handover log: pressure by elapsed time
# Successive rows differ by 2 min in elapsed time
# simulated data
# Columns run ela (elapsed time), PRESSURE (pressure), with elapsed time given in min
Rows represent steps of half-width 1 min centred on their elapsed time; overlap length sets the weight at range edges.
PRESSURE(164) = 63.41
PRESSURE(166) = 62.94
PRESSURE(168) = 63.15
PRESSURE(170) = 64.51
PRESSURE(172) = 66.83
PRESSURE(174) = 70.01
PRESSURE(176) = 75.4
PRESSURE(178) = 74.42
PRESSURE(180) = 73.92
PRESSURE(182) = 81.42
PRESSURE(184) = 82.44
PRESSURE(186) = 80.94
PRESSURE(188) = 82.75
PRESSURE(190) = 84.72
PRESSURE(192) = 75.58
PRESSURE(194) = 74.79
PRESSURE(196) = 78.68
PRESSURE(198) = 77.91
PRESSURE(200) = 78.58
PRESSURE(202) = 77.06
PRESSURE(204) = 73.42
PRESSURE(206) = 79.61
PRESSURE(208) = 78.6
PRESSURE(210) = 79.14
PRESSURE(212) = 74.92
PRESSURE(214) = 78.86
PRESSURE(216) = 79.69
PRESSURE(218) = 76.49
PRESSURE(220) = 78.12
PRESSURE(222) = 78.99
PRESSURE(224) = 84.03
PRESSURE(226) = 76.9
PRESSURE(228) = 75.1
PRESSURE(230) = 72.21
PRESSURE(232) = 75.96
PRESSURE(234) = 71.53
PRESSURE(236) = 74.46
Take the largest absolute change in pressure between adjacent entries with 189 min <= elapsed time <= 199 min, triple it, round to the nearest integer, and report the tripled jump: 27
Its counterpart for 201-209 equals 19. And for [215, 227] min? 21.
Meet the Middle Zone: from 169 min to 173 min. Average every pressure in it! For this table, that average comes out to 66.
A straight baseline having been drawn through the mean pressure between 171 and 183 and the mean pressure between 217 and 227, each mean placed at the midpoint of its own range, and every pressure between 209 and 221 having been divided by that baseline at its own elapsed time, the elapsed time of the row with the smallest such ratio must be 212 min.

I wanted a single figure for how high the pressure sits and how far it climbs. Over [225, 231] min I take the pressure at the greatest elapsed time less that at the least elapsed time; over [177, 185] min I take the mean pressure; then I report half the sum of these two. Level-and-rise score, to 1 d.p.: 36.7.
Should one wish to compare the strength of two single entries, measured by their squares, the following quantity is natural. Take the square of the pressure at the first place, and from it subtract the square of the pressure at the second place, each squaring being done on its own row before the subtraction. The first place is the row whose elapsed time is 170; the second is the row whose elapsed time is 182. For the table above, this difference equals -2468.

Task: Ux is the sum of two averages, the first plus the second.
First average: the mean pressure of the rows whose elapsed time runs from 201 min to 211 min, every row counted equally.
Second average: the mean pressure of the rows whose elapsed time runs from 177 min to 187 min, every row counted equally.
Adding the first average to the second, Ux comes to 156.2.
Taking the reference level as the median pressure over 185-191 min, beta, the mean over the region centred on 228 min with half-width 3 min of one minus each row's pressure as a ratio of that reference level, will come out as 0.097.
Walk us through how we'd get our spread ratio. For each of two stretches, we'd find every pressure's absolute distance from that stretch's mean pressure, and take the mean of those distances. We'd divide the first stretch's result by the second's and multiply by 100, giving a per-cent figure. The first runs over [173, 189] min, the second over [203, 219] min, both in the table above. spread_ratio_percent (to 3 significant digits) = 213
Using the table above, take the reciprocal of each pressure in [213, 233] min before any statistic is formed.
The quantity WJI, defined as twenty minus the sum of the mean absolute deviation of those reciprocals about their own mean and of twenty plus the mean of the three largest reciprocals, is -0.0138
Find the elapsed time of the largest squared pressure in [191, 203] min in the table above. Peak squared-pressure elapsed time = 196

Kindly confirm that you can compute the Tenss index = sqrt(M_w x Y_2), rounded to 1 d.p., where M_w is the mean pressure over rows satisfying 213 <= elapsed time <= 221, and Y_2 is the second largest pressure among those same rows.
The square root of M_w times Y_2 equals 78.6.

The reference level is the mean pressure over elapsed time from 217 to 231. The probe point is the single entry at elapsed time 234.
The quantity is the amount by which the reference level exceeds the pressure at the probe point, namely 6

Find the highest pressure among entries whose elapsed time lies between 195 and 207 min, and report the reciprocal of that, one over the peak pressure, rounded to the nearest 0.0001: 0.0126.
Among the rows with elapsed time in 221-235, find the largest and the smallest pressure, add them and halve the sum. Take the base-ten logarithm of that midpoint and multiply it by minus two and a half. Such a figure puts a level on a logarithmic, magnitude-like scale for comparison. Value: -4.727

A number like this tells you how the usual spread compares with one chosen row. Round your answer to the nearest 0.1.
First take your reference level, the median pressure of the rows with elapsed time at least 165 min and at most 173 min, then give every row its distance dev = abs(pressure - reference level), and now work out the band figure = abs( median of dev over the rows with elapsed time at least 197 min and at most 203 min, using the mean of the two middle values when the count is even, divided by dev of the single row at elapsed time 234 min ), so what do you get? 1.8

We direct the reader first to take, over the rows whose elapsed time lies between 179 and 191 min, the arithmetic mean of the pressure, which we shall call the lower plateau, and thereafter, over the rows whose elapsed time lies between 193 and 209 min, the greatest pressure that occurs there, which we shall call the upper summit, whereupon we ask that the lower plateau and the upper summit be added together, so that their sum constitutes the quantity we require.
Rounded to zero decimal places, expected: 161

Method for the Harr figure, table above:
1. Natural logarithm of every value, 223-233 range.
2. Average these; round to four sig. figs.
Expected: 4.340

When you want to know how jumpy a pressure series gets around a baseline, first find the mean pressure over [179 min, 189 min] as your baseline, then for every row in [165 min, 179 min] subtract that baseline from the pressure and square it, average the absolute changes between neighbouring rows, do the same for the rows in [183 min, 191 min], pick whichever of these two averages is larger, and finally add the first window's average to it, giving 96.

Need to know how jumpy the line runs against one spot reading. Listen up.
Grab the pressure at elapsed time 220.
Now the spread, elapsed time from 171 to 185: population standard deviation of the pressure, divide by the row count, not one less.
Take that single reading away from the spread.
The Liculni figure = -73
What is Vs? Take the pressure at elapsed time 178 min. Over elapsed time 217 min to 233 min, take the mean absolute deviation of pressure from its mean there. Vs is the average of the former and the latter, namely 38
